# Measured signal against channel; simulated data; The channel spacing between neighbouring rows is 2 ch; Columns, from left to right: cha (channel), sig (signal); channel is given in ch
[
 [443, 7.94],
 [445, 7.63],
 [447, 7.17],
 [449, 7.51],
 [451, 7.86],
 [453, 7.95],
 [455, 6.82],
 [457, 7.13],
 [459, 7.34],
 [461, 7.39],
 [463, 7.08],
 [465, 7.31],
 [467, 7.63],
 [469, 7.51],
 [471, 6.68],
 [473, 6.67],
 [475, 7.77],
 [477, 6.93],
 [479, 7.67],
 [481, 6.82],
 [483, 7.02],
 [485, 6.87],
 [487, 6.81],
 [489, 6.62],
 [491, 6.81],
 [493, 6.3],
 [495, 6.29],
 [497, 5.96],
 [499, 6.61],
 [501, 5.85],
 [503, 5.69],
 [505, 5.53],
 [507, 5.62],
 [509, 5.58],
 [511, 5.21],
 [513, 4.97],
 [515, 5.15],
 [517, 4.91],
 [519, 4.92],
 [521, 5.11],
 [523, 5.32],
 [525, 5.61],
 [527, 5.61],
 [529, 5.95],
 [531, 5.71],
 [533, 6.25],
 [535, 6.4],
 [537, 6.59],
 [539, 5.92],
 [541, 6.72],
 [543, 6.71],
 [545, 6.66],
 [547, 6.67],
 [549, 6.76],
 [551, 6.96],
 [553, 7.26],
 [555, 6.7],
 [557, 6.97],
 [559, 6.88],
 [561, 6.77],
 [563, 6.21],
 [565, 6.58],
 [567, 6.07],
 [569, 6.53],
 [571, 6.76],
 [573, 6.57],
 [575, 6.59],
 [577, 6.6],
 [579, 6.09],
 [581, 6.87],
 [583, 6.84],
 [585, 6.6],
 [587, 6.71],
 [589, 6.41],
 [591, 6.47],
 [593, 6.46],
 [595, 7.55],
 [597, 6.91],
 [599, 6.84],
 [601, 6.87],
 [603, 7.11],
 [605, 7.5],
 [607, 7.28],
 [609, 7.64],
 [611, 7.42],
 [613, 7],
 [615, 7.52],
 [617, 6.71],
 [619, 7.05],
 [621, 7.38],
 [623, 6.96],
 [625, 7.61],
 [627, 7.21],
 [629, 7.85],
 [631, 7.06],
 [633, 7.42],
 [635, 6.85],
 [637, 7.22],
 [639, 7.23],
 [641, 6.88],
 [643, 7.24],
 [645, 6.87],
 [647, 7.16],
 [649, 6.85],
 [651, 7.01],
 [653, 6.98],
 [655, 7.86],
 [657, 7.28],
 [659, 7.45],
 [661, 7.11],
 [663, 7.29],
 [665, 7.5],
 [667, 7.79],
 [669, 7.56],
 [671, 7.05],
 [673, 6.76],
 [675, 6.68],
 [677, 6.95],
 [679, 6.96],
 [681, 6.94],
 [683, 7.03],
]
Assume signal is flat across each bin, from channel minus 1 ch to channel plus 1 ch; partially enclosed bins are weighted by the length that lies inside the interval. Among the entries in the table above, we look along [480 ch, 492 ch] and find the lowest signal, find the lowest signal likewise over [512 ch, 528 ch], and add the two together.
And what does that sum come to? 11.5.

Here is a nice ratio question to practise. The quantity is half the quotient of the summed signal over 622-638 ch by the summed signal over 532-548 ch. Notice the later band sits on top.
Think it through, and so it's 0.56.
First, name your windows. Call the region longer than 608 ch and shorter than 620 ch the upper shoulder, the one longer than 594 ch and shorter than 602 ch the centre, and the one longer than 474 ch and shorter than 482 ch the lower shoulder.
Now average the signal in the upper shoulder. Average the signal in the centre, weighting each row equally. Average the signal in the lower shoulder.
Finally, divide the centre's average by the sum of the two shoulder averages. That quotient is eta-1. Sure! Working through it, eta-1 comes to 0.485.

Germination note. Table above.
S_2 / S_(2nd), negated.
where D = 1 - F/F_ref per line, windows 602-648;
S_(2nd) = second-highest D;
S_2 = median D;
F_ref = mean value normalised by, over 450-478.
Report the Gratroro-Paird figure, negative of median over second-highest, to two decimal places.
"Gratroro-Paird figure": -0.16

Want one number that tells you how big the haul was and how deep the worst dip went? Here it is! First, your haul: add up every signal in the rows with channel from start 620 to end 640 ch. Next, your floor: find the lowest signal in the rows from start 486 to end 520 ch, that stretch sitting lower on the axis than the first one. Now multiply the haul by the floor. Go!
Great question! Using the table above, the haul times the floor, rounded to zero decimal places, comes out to 357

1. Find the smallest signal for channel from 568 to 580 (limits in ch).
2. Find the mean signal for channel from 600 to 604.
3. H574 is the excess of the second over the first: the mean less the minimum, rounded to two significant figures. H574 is 0.90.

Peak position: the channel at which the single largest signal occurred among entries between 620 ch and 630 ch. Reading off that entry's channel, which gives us 629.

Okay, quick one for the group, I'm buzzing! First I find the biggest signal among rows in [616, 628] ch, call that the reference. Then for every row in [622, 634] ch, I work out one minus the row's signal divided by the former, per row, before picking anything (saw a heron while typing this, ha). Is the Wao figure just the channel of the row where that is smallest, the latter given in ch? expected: 629 ch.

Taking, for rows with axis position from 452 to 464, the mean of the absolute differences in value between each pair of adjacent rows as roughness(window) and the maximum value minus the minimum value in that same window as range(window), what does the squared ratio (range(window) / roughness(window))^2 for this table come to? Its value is 7.9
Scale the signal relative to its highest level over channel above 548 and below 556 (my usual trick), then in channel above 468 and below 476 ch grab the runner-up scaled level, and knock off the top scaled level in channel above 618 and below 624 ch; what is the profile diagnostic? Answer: 0.02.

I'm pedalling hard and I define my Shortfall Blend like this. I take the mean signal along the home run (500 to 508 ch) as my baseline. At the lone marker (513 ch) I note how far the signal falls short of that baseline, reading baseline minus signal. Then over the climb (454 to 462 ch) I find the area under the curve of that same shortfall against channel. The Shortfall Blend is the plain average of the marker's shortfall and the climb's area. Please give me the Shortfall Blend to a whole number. -6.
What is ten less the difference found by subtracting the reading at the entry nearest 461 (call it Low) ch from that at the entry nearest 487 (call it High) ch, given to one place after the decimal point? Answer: 10.6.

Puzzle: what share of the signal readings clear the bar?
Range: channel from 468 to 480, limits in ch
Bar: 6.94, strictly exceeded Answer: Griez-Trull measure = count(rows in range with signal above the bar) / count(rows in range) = 0.5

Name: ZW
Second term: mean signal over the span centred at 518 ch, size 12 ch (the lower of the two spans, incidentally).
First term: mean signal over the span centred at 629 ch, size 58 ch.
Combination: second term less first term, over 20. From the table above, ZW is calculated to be -0.107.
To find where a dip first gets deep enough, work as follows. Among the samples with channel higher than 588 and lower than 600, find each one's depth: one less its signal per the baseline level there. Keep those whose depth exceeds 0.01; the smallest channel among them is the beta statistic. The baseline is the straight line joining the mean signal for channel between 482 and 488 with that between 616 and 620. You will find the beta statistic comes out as 589 ch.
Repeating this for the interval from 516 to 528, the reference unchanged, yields 517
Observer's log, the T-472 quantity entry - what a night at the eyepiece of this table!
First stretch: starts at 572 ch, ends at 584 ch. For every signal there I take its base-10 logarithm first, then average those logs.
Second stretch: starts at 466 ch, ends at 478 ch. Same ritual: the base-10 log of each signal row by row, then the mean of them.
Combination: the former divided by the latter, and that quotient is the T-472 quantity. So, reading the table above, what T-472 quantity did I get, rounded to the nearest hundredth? 0.96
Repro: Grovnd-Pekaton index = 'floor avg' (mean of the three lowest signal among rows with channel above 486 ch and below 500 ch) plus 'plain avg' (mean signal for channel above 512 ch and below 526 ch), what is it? 11.3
